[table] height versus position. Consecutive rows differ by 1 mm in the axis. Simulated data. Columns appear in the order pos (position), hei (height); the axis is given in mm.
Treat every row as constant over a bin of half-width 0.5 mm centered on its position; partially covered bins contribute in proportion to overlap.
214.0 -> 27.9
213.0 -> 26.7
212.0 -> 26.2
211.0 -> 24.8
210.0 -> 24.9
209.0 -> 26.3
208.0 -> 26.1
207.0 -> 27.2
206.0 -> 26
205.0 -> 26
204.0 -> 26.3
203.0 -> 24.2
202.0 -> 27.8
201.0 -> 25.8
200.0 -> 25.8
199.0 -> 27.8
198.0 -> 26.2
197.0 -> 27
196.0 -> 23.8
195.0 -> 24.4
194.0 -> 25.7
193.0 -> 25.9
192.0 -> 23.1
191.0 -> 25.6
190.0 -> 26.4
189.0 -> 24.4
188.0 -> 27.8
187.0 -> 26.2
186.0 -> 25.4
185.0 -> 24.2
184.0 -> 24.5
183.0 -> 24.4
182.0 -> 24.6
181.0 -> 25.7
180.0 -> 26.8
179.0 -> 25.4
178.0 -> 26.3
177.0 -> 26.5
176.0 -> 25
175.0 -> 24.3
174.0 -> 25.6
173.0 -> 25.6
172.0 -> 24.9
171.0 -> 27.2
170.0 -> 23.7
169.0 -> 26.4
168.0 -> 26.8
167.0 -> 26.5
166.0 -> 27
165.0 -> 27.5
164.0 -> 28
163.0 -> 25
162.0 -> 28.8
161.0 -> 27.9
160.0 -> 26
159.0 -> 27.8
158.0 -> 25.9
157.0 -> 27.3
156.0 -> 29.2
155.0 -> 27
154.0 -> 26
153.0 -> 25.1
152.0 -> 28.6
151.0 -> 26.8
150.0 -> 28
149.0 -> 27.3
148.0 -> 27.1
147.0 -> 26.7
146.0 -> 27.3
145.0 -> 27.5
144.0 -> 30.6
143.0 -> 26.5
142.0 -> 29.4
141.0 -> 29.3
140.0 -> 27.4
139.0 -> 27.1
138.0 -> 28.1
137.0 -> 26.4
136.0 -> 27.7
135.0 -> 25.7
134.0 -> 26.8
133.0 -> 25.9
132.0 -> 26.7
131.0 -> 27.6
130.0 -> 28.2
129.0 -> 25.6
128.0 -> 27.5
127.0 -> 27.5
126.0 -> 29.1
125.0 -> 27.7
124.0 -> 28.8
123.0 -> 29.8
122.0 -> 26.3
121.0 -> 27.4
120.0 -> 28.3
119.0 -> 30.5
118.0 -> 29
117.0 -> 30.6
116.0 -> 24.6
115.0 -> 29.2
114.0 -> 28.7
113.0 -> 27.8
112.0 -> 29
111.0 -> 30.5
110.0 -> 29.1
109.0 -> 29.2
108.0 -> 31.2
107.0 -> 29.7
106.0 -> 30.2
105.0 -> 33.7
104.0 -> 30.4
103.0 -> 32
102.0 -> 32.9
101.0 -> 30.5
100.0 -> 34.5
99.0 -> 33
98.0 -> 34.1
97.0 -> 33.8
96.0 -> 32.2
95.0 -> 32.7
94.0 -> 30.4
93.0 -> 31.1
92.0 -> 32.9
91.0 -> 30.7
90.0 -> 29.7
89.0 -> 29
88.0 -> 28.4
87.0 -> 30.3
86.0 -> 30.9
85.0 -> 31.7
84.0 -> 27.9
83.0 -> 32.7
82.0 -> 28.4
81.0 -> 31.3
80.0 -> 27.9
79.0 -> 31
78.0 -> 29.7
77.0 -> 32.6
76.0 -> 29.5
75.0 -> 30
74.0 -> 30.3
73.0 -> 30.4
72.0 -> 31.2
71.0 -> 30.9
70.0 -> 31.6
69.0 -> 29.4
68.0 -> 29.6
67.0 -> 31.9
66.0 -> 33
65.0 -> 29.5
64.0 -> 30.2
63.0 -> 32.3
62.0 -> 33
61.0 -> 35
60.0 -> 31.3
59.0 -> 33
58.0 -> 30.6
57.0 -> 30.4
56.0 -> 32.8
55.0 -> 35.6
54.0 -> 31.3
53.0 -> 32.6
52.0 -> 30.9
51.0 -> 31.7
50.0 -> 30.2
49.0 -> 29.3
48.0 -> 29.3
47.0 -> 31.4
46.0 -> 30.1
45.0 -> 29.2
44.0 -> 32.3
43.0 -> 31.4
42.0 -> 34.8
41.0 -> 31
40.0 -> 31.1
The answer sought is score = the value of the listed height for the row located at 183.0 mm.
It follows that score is 24.4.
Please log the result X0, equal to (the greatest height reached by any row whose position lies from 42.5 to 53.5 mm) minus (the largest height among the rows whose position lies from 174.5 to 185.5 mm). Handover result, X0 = 6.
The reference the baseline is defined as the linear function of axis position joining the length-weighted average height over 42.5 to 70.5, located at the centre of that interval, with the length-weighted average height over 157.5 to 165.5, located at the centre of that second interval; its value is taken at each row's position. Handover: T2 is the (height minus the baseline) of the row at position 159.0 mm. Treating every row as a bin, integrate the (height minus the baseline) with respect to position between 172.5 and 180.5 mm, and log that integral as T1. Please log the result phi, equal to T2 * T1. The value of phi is -4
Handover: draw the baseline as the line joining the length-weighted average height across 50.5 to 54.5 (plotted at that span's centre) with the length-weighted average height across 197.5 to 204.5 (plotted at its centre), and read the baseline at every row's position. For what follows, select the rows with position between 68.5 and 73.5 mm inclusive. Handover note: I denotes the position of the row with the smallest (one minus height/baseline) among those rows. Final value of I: 70.0 mm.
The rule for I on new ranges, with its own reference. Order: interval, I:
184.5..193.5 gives 188.0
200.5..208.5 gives 202.0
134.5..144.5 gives 144.0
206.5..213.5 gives 207.0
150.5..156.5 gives 156.0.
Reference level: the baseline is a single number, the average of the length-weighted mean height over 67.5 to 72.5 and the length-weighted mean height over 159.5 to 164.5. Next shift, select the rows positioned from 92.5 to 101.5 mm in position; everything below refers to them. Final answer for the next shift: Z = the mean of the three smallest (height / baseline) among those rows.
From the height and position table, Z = 1.06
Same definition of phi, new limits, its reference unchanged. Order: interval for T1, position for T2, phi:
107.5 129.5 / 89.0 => 8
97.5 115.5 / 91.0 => 20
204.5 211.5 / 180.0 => 2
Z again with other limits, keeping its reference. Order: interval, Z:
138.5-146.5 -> 0.94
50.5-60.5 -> 1.06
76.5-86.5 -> 0.97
